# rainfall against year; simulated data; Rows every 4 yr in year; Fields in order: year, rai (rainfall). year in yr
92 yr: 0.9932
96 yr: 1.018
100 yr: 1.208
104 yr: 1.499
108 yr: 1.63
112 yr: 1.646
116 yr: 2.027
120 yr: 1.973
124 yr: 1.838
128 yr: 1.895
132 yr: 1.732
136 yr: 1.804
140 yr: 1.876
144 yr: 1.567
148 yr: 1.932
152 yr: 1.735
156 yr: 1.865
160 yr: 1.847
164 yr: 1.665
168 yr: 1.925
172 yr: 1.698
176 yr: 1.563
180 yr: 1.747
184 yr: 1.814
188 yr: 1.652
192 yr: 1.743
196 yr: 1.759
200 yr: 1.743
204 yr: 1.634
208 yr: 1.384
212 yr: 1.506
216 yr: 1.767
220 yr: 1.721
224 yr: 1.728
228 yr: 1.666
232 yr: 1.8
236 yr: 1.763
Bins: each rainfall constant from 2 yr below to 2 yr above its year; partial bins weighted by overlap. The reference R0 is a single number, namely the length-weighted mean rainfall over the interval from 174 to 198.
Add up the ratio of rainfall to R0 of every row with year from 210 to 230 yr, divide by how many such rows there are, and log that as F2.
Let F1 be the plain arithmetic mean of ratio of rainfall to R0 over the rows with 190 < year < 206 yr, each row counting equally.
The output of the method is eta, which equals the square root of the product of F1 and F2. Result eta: 0.992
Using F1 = 1.00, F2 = 0.98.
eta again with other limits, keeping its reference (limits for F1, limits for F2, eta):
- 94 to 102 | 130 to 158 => 0.823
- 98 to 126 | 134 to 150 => 1.016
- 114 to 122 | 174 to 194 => 1.078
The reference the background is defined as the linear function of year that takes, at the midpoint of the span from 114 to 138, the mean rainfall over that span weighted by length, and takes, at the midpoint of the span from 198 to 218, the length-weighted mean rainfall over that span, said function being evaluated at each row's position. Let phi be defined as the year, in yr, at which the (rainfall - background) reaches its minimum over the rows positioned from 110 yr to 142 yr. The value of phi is 112 yr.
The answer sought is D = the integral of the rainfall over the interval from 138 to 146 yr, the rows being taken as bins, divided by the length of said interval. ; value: 1.72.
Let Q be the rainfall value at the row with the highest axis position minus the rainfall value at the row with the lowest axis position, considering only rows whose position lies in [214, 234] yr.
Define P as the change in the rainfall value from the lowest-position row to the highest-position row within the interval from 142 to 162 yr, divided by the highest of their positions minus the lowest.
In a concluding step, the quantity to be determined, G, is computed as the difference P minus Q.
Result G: -0.02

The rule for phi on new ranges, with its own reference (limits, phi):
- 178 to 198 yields 188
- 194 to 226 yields 208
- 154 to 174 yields 164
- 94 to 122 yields 96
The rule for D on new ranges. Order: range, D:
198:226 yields 1.64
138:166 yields 1.78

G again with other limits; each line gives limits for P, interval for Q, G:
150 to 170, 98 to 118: -0.81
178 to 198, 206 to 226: -0.34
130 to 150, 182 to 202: 0.08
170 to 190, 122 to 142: -0.04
